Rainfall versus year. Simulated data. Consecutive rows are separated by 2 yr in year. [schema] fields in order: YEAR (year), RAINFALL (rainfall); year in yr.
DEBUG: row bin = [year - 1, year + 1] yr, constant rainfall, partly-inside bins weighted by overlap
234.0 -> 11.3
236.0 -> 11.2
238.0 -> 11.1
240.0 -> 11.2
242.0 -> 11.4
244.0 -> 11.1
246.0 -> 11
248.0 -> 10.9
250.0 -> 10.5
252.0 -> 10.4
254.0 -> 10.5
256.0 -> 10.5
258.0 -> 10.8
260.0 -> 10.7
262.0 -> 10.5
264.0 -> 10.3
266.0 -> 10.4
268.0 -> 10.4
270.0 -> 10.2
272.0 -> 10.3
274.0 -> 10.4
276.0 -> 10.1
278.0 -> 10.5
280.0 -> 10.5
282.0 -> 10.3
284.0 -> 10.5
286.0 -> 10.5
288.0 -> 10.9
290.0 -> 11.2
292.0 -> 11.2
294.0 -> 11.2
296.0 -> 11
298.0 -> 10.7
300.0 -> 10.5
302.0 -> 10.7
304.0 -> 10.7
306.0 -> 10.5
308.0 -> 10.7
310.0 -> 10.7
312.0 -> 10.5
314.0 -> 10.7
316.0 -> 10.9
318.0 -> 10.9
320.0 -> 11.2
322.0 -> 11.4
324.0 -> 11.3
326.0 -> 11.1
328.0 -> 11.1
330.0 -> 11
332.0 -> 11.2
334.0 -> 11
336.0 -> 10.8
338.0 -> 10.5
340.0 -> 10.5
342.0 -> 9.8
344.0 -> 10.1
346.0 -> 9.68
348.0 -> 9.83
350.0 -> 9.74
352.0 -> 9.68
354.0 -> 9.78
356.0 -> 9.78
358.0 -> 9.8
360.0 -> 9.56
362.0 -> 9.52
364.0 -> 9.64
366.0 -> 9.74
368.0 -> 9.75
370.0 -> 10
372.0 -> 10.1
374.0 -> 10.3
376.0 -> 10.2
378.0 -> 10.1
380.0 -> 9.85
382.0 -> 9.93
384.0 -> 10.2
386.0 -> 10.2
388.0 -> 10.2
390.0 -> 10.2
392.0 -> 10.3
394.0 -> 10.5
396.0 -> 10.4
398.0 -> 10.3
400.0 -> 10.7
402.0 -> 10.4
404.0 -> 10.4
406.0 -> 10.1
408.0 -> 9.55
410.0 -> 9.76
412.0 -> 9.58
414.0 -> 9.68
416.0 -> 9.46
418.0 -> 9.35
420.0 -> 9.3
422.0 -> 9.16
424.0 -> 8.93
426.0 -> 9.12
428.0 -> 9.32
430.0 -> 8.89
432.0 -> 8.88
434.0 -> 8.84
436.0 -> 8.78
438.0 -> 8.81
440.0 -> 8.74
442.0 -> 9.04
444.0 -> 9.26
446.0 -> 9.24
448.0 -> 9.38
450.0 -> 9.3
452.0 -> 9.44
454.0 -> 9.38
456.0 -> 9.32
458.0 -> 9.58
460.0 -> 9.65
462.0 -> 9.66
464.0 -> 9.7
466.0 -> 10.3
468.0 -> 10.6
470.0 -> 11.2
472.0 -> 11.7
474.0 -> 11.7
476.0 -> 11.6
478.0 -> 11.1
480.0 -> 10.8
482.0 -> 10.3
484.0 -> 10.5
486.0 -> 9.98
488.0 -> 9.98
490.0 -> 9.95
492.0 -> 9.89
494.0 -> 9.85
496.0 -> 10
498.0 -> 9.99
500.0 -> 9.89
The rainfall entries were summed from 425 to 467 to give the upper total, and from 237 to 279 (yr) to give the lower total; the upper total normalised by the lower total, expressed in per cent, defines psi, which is 87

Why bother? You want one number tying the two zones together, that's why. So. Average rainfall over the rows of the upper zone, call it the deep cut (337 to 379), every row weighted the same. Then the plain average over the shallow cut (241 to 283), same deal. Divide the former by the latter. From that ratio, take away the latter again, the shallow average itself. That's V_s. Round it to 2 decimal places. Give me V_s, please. -9.62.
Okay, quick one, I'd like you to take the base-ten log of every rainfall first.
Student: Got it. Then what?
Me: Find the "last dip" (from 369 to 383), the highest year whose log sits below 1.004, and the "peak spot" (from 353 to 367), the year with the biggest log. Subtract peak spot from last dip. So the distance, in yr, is 24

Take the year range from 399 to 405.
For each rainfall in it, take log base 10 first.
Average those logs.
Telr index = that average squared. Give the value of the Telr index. 1.04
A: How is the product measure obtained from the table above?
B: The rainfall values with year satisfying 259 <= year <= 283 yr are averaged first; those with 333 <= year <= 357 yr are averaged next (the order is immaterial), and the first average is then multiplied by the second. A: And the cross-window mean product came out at 105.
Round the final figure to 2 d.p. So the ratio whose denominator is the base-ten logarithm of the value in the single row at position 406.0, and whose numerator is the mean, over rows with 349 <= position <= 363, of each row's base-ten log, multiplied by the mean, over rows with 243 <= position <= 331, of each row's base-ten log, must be 1.01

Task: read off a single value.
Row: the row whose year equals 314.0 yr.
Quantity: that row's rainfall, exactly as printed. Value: 10.7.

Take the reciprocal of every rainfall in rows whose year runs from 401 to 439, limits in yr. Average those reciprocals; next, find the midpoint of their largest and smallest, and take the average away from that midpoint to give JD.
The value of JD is -0.0018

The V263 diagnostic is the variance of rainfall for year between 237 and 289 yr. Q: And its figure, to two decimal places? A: 0.11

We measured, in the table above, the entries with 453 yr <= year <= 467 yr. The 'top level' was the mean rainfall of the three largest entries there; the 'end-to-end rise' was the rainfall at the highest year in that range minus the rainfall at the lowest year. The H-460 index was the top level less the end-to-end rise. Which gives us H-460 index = 9.0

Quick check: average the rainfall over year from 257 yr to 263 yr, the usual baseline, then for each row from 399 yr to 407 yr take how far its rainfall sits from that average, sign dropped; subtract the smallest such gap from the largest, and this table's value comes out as 0.53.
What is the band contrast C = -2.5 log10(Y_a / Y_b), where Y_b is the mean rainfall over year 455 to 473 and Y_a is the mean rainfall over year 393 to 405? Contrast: -0.03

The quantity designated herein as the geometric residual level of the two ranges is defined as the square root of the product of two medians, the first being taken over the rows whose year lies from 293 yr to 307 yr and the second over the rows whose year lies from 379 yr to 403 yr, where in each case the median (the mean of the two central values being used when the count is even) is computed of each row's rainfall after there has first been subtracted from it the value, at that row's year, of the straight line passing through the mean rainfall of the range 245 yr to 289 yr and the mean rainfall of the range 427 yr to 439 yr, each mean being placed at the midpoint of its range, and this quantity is 0.7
